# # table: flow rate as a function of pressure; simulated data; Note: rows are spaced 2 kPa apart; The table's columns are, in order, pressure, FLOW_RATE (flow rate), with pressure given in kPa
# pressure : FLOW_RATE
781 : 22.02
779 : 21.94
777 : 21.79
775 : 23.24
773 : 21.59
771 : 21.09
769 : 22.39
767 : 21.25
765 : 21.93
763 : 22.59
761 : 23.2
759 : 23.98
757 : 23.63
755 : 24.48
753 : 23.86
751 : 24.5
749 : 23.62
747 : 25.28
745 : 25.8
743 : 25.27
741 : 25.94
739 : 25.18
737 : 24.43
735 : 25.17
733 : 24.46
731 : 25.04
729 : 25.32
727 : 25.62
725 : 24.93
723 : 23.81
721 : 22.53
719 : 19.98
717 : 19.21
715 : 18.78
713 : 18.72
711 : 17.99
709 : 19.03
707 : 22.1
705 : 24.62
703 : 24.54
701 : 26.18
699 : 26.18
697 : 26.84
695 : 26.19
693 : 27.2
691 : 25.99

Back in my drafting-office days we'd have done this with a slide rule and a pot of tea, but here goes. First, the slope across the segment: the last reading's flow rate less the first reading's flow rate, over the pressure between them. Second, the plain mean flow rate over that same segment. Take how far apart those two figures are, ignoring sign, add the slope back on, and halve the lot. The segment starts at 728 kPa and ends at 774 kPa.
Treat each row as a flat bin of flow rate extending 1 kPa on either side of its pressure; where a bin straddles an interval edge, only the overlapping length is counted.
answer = 12.0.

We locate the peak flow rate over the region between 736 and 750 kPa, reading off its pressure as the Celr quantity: 741 kPa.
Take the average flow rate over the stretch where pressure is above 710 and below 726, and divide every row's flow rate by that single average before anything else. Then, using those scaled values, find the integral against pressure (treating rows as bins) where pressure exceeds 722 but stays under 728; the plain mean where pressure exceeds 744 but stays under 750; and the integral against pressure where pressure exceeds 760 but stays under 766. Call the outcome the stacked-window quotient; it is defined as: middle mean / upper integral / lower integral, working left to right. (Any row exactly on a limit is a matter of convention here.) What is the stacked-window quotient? 0.0256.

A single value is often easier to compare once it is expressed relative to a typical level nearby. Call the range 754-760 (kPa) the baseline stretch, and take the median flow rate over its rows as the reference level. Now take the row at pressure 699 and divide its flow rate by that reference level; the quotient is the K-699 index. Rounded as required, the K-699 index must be 1.09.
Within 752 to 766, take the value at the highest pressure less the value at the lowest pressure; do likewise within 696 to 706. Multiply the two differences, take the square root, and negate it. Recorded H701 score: -2.1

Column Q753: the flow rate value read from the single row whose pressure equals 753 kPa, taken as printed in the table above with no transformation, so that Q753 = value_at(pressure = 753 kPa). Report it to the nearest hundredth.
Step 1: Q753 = 23.86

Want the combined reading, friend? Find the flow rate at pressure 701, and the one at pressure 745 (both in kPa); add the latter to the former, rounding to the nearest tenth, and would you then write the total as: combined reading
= 52.0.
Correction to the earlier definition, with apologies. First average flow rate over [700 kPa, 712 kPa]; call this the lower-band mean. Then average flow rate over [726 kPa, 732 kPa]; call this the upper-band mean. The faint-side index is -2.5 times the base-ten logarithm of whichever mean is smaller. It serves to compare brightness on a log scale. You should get -3.38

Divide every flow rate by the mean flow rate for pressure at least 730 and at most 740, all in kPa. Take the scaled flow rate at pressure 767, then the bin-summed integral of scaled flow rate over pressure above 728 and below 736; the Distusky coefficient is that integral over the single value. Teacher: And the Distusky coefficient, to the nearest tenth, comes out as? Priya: 9.4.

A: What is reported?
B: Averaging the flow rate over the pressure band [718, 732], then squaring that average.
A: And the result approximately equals 571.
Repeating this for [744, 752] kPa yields 615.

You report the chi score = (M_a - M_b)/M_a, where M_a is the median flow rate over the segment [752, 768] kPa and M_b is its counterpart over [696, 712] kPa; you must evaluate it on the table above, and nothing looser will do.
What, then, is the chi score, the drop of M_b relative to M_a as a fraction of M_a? -0.05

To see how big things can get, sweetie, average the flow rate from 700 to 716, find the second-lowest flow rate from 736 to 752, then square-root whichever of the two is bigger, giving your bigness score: 4.94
